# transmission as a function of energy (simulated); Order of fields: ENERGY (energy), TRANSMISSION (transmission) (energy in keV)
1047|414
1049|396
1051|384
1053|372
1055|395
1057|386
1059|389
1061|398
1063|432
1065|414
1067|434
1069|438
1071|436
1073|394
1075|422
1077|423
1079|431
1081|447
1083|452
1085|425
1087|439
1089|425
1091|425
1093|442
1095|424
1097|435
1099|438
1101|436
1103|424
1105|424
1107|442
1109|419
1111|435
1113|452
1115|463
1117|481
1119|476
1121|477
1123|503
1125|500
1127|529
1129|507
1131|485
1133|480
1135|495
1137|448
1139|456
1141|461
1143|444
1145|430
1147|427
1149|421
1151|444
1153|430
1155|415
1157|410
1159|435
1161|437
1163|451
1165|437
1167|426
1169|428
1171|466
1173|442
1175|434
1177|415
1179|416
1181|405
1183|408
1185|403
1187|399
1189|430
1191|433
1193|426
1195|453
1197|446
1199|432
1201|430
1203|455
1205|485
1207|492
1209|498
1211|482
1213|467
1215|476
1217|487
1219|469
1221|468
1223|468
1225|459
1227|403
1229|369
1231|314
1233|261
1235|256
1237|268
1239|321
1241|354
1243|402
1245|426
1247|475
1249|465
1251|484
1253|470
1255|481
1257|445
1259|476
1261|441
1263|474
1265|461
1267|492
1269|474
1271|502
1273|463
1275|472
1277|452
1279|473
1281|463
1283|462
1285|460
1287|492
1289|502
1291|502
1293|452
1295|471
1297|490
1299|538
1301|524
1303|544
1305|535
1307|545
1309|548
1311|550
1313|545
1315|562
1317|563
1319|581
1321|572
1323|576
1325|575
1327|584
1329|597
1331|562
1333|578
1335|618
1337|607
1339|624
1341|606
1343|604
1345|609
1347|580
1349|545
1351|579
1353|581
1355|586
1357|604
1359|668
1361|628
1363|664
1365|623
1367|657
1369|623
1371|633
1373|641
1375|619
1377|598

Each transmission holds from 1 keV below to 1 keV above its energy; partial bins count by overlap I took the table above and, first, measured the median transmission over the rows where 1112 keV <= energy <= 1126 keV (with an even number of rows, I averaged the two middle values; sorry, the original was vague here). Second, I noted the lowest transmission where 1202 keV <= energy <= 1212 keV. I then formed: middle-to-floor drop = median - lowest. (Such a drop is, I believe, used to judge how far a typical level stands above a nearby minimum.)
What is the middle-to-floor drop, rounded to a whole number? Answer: 22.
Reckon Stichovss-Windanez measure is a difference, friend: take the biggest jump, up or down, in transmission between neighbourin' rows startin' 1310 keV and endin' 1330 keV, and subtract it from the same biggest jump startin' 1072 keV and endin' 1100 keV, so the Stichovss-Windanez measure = 10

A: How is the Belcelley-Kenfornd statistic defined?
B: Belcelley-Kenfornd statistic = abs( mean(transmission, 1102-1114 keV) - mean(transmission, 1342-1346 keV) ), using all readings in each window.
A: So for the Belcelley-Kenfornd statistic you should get 174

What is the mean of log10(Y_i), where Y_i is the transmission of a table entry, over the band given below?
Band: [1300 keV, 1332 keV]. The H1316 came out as 2.75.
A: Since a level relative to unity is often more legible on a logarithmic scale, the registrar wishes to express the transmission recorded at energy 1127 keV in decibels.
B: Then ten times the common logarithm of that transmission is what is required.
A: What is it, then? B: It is 27.2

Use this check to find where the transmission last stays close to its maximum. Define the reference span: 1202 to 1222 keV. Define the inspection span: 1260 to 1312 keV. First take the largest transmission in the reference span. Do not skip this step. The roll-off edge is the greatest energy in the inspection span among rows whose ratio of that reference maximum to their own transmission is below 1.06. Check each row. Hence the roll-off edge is 1311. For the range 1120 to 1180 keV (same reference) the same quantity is 1135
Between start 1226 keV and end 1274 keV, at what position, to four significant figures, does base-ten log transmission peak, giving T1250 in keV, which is 1271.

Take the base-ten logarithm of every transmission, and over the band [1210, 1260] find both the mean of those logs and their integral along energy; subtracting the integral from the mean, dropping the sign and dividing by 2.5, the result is 51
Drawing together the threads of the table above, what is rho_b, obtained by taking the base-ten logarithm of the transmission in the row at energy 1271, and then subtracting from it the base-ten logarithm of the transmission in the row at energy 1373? -0.11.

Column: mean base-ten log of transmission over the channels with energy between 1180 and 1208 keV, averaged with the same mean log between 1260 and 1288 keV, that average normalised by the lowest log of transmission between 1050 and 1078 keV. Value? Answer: 1.03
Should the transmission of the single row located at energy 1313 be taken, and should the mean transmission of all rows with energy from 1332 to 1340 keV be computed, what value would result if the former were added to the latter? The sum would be 1152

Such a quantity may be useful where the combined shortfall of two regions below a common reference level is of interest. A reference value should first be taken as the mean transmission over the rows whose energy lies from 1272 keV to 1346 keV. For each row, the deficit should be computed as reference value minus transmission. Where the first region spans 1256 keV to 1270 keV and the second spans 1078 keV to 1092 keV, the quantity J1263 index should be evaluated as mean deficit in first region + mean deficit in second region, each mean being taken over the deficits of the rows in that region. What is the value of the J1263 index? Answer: 175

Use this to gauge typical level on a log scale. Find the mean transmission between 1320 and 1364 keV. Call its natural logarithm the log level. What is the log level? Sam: 6.39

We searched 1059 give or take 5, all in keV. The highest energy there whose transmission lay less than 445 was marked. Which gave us 1063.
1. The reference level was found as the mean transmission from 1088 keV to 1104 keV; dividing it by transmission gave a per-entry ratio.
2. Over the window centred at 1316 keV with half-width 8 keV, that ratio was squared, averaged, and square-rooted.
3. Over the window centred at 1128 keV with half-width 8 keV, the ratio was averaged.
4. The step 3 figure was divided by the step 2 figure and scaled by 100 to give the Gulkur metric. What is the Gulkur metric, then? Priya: 113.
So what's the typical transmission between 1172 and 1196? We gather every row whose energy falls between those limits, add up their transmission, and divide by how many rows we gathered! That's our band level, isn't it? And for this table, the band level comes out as 422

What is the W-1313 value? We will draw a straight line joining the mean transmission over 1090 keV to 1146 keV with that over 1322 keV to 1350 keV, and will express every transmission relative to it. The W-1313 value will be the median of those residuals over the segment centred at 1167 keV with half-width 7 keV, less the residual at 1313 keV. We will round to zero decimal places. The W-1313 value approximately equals -18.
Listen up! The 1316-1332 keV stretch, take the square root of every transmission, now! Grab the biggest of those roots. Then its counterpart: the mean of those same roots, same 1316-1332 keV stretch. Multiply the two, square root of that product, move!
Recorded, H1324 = 24.2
